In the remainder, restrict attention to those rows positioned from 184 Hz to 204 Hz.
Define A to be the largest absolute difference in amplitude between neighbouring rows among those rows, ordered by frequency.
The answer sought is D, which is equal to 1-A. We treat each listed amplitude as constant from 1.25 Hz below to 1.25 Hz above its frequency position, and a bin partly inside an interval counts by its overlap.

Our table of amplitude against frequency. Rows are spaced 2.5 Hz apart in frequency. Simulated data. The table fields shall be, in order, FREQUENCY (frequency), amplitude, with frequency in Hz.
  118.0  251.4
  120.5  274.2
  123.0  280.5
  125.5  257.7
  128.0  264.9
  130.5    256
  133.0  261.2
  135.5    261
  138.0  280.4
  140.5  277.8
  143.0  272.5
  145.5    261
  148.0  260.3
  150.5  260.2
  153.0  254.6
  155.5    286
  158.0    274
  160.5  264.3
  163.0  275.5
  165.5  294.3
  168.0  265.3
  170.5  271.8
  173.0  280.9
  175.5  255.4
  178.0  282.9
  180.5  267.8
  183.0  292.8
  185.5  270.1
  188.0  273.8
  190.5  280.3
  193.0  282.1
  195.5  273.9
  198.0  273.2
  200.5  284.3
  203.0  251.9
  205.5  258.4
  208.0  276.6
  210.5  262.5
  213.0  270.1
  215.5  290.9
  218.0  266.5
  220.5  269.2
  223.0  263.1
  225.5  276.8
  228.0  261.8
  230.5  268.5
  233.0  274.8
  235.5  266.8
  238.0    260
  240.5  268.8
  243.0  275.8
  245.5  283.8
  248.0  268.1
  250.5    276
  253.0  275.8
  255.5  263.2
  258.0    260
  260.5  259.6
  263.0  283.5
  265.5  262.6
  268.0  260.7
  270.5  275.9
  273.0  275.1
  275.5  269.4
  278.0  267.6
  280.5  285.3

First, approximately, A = 32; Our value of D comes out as -31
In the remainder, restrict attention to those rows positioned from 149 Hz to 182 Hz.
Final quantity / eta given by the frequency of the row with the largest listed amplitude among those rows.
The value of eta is 165.5 Hz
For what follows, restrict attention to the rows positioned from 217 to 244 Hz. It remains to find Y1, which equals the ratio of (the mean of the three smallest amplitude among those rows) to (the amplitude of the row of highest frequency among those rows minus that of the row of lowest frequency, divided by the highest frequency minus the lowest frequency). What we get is 703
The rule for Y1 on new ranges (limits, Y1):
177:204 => -212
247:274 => 929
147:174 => 314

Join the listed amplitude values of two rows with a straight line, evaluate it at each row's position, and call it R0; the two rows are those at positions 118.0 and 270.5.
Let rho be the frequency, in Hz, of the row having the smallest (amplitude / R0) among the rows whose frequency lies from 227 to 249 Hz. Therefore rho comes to 238.0 Hz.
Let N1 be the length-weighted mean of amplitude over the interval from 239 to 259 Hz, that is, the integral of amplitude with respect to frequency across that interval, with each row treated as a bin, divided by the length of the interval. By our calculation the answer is 271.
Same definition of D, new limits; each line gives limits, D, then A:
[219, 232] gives -14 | 15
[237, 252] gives -15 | 16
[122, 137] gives -22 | 23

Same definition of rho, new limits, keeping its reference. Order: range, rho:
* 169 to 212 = 203.0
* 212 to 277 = 268.0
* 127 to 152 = 130.5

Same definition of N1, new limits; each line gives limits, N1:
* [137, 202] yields 274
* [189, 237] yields 271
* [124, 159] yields 266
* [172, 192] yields 276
